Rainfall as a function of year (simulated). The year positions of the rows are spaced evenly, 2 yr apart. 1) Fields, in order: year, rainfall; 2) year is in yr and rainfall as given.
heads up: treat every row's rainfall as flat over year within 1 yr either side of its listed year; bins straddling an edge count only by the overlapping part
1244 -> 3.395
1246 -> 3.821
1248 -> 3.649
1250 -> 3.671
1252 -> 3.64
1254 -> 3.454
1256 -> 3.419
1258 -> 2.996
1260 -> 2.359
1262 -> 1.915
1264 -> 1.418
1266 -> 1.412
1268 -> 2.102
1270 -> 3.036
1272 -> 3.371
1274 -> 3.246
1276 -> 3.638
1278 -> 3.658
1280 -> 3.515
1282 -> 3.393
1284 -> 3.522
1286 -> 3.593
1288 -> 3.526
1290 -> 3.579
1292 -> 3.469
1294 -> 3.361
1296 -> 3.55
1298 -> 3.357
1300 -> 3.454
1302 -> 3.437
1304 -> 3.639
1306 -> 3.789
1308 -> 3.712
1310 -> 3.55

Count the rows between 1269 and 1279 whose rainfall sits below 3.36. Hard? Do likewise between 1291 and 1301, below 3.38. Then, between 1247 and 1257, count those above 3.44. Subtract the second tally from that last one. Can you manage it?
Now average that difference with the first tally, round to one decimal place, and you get 2.0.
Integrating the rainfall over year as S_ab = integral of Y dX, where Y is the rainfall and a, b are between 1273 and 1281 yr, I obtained 28.1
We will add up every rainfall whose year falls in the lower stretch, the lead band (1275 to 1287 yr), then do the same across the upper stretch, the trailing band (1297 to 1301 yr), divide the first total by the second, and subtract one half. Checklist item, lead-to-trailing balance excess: 2.6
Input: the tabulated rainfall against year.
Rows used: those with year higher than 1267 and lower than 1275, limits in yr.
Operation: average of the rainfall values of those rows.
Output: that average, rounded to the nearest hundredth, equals 2.94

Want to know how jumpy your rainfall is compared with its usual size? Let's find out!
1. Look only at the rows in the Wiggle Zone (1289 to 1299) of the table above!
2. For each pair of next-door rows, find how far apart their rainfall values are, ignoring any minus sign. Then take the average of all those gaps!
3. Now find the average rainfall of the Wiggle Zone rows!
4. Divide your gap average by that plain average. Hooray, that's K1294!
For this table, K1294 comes 0.043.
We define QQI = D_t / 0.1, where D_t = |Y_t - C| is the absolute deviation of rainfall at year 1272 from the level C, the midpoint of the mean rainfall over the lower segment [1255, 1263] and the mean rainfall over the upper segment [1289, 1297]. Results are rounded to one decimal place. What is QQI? 2.9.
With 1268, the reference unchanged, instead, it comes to 9.8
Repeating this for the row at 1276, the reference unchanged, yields 5.6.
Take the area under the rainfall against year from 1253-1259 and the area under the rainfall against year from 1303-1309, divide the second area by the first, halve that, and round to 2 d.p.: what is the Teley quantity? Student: 0.56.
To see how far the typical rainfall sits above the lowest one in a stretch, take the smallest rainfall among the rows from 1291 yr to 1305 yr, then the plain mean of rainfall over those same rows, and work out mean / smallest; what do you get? 1.03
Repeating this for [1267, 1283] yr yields 1.54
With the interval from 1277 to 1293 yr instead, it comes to 1.04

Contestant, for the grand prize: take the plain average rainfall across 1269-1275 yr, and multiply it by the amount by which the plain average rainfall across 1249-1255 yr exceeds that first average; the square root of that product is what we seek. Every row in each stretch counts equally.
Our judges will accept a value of 1.1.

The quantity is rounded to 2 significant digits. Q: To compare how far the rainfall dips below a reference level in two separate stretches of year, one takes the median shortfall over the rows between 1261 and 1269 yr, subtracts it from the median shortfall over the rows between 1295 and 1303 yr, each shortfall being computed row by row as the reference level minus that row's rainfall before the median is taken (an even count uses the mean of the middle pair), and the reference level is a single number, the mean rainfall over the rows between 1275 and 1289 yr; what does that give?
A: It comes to -1.8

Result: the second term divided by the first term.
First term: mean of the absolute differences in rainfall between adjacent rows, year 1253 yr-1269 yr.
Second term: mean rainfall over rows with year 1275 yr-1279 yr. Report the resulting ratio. 9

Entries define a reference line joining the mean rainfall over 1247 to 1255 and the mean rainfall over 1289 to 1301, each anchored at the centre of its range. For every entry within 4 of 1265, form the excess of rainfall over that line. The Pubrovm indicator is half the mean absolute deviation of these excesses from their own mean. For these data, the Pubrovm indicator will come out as 0.15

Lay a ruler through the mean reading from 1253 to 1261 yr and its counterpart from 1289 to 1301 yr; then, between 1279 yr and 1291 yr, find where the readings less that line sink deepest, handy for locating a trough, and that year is 1282 yr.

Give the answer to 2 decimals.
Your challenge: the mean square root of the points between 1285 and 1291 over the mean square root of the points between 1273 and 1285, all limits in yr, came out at 1.01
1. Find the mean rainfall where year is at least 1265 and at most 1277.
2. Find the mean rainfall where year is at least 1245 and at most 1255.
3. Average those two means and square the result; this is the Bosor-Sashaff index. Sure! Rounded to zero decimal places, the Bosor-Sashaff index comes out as 10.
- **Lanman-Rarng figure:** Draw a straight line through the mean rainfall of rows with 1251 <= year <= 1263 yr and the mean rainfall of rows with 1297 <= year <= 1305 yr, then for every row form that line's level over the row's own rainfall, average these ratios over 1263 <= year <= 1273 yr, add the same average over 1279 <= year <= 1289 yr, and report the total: 2.5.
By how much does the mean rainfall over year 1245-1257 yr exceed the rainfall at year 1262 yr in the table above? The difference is 1.7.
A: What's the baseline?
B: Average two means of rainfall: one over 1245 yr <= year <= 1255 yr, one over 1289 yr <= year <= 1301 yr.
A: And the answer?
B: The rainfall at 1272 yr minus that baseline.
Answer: -0.18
